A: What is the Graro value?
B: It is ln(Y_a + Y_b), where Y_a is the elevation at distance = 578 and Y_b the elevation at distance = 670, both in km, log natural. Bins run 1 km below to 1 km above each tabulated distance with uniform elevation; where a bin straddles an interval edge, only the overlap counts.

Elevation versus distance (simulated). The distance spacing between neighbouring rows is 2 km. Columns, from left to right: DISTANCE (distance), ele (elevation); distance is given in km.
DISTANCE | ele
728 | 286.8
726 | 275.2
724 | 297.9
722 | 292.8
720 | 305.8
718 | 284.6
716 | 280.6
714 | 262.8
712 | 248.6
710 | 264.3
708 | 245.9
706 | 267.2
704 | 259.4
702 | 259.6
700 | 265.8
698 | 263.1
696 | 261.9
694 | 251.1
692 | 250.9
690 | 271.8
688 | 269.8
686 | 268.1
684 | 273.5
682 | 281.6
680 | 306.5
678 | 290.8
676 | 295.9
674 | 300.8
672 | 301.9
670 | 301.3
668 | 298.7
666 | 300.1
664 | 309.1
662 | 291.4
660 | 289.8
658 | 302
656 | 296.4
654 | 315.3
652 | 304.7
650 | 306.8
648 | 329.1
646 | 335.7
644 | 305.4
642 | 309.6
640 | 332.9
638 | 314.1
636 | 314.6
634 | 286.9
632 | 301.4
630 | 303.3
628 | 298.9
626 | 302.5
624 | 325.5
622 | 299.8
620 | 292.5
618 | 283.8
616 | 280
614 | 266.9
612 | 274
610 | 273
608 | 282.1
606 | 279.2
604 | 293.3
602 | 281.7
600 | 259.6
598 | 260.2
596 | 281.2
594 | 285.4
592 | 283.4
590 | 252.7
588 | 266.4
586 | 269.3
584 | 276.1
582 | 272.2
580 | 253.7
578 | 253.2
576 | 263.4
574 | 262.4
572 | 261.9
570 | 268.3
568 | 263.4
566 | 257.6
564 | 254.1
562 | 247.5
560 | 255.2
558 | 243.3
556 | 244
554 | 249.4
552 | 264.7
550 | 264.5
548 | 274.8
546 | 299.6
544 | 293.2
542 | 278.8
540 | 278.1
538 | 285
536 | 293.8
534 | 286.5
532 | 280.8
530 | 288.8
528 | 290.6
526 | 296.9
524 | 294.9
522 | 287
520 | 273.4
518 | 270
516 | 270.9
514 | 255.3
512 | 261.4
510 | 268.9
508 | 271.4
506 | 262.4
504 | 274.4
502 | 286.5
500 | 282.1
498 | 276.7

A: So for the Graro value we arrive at 6.32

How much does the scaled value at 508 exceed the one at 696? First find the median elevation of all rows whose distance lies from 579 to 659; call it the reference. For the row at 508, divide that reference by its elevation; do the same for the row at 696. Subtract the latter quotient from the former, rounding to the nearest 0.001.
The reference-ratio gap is -0.039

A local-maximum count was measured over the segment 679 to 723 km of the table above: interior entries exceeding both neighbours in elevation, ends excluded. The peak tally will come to 5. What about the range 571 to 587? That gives 2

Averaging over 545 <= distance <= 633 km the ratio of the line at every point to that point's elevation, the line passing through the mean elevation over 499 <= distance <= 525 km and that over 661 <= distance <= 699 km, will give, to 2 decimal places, 1.02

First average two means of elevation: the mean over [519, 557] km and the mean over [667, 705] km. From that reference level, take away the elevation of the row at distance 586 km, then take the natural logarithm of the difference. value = 2.26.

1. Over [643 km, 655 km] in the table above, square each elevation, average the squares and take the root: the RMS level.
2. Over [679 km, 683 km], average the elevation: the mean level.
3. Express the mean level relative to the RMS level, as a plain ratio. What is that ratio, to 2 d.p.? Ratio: 0.93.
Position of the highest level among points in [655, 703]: 664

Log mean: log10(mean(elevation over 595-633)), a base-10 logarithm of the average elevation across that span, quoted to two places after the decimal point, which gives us 2.46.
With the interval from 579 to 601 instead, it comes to 2.43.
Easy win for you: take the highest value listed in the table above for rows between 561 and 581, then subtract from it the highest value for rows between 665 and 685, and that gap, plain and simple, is -38.2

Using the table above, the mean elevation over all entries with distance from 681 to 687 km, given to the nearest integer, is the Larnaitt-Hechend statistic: 274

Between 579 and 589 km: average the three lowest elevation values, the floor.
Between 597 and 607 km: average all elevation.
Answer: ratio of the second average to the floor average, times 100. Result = 104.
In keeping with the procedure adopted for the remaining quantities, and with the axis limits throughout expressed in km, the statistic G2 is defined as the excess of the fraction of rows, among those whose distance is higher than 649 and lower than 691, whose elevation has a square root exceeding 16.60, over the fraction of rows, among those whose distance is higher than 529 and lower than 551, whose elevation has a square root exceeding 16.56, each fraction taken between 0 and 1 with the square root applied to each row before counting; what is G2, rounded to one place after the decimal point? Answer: -0.1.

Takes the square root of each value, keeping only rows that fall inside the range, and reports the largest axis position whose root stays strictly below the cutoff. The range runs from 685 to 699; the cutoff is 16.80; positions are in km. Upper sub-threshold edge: 698 km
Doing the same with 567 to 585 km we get 584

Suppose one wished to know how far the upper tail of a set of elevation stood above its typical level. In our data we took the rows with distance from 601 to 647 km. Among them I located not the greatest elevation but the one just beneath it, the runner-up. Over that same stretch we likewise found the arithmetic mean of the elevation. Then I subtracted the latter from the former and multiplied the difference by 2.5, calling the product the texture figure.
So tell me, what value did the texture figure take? 89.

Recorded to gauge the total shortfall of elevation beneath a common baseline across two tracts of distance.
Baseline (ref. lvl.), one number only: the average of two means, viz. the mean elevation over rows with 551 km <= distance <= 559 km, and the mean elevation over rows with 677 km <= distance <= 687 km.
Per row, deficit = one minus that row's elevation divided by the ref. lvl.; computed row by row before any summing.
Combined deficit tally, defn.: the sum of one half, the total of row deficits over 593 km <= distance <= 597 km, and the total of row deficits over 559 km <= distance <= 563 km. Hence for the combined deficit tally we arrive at 0.50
